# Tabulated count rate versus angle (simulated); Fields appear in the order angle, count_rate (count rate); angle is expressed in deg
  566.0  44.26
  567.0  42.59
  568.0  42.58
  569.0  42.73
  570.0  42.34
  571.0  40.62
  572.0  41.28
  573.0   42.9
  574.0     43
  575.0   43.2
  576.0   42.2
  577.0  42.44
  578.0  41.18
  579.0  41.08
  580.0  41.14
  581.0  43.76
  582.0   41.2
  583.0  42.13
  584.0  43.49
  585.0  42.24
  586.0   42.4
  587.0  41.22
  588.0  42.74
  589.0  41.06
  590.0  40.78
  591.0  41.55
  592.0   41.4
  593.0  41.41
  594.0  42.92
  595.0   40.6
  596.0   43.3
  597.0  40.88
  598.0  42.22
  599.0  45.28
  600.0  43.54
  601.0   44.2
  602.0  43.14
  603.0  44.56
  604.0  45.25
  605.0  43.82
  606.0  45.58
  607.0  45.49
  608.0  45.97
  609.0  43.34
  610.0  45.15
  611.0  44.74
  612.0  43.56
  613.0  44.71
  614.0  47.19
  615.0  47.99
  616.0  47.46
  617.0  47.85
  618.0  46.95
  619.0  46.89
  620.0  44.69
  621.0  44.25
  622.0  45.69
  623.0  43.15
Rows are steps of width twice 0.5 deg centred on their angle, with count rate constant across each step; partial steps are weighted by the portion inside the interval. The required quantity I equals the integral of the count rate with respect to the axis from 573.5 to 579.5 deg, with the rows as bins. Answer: 253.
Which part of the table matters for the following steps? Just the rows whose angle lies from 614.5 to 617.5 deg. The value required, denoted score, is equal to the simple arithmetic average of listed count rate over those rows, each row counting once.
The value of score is 47.8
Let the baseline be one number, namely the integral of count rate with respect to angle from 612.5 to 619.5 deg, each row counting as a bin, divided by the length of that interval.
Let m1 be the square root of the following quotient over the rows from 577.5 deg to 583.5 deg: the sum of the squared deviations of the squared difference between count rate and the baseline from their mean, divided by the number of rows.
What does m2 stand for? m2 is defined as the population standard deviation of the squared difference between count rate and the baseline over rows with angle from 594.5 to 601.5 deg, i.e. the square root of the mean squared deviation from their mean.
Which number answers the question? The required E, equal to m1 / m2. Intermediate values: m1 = 8.9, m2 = 13.6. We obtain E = 0.66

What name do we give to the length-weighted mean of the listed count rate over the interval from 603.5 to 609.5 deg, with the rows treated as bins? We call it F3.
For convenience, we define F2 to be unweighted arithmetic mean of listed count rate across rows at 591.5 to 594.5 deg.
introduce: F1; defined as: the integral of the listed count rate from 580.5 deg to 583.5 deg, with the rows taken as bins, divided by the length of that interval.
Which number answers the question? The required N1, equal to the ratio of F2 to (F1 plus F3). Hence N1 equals 0.480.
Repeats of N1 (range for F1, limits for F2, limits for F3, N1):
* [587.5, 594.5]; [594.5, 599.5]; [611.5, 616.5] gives 0.483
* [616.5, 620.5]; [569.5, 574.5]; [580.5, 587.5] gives 0.473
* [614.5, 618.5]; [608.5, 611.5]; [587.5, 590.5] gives 0.498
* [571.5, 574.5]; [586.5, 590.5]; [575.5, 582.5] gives 0.492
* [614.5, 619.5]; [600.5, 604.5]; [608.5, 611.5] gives 0.482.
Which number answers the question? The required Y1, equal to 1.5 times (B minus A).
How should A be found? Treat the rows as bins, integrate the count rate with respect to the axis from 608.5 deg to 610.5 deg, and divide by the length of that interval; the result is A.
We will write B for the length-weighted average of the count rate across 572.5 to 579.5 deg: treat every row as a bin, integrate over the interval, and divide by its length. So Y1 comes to -3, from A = 44.2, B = 42.3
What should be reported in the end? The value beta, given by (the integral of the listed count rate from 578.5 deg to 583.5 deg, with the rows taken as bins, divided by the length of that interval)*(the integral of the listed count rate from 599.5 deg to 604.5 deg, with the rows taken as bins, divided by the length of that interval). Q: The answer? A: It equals 1848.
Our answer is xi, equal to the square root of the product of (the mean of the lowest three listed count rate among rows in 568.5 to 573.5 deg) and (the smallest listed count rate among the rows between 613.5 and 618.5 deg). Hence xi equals 44.1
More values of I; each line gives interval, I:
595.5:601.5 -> 259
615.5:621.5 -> 278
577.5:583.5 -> 250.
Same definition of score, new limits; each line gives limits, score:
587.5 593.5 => 41.5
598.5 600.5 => 44.4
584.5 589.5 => 41.9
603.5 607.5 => 45.0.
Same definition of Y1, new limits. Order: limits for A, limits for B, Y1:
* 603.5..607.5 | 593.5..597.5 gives -5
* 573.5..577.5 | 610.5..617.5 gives 5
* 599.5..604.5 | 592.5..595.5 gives -4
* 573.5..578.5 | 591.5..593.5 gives -1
